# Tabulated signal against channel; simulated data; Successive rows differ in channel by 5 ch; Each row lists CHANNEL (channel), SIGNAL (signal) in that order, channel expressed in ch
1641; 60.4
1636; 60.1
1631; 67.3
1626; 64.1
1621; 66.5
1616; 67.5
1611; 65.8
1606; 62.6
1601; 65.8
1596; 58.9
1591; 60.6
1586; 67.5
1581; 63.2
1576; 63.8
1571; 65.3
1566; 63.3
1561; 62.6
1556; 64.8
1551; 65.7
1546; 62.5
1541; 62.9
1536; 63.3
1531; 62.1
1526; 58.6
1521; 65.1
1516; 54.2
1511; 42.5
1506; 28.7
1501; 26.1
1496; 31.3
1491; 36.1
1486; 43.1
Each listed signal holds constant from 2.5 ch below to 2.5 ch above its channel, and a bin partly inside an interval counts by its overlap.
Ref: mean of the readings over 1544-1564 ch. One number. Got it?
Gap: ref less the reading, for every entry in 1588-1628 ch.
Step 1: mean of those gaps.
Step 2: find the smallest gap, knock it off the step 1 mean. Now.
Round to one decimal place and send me 3.5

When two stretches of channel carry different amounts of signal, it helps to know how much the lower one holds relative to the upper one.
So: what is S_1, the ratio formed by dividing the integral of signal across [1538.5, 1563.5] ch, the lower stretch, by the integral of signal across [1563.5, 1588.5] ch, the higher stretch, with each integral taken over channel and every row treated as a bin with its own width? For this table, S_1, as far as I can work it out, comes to 0.99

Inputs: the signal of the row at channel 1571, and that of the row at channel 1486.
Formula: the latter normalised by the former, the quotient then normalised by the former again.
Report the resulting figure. 0.010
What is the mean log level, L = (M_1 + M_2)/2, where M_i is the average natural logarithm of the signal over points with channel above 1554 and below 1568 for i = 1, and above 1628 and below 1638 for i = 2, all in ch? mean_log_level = 4.15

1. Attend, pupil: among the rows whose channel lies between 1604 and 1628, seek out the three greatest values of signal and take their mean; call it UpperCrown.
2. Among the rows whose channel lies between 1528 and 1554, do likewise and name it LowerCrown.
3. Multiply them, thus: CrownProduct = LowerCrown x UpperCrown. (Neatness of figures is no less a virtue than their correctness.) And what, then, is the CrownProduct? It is 4260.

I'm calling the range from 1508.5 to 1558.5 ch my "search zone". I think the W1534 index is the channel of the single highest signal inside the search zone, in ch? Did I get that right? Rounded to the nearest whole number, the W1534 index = 1551 ch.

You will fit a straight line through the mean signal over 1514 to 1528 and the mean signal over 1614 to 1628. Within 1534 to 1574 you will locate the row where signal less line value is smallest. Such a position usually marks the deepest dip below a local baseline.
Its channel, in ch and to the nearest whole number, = 1561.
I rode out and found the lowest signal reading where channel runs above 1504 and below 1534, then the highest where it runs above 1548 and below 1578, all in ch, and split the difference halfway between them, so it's 47.2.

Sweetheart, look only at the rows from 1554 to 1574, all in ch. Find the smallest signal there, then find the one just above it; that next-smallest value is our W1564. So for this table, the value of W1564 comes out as 63.3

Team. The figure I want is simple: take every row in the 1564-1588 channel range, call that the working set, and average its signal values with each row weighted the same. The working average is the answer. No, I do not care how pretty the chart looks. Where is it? 65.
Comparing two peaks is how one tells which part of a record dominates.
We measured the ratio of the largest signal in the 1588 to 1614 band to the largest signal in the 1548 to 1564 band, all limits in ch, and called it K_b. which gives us 1.00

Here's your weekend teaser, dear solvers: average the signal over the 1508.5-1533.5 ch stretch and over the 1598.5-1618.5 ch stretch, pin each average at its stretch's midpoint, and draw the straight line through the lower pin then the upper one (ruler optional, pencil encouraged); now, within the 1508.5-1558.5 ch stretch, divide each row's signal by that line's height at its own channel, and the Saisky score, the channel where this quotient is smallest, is 1511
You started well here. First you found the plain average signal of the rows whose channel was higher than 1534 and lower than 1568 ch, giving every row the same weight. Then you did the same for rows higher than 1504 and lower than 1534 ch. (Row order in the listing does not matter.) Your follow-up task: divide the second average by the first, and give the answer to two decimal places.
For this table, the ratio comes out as 0.82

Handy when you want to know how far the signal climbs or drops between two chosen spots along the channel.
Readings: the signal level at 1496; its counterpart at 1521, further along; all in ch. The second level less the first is 33.8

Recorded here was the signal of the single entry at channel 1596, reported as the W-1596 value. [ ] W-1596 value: 58.9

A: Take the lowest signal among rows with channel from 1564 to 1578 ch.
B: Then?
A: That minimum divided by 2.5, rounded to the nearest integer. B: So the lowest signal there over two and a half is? 25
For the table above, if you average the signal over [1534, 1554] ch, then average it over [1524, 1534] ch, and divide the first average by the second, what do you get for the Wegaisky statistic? 1.05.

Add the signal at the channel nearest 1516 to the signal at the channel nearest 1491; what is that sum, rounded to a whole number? 90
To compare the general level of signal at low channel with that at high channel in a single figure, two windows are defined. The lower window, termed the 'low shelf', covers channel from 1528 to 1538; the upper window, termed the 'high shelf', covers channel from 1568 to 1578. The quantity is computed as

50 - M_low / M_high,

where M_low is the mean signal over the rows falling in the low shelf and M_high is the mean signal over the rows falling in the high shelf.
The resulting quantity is 49.0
